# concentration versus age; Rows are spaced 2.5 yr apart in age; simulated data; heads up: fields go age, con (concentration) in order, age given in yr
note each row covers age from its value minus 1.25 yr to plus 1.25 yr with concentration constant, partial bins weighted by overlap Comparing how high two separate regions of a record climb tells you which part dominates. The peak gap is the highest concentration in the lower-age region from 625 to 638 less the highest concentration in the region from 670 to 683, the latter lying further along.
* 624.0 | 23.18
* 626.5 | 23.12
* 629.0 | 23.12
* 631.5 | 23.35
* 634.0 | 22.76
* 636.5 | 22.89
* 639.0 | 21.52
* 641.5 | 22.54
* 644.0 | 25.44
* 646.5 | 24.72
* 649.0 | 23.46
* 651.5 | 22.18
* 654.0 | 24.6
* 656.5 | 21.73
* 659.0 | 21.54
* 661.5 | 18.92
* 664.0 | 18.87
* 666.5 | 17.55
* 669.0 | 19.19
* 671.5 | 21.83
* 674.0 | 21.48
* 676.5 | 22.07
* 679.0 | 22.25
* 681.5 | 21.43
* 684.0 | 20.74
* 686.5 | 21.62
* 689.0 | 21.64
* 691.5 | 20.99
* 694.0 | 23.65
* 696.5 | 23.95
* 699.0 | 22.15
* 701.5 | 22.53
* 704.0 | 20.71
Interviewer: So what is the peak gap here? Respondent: 1.1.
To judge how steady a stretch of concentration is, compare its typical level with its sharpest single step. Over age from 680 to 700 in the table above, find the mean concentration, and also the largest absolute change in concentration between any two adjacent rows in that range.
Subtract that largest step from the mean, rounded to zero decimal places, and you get 19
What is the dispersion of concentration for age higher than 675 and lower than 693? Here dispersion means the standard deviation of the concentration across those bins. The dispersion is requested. 0.5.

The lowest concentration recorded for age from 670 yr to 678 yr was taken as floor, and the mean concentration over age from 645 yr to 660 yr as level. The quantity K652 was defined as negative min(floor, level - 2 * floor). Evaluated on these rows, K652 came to 20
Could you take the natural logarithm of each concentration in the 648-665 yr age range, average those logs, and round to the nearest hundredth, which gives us 3.07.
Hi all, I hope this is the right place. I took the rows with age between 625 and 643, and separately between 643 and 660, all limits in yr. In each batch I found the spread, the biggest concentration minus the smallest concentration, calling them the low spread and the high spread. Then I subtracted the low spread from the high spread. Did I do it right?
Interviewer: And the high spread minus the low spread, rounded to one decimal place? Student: 2.1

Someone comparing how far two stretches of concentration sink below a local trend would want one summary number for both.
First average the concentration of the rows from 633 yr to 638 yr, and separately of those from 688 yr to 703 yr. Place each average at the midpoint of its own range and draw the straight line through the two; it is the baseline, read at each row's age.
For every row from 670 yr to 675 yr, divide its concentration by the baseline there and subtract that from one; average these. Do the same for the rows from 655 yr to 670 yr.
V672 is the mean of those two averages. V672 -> 0.09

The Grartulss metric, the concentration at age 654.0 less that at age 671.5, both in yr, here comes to 2.8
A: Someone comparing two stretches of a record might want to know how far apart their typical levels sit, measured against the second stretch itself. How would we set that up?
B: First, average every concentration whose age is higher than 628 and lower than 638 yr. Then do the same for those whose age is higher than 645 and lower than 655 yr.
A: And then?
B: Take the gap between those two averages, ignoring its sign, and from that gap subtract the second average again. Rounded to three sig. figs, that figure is -23.0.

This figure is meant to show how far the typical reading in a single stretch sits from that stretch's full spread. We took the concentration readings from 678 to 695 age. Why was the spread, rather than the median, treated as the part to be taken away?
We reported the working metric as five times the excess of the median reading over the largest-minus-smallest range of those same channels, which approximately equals 94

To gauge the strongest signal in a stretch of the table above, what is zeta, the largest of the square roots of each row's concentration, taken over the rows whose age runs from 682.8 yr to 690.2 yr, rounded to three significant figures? 4.65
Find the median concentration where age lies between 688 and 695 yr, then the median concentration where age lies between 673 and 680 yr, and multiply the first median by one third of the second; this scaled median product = 159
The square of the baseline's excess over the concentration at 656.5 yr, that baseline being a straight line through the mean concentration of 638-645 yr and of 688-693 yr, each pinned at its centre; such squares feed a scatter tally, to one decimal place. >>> 0.8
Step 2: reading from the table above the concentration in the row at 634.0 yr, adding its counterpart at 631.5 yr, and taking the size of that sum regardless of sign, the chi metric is 46.1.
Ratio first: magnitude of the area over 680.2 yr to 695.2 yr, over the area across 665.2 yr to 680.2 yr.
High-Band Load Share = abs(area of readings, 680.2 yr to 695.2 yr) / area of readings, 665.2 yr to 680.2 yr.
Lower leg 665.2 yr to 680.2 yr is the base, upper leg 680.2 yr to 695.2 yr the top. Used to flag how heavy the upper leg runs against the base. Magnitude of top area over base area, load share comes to 1.05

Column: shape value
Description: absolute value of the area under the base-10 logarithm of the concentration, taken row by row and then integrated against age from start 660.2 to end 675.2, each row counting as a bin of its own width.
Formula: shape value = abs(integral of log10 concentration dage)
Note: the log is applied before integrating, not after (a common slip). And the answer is 19.4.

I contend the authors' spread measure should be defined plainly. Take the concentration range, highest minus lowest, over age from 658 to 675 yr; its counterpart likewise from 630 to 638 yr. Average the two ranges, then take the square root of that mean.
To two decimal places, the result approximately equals 1.56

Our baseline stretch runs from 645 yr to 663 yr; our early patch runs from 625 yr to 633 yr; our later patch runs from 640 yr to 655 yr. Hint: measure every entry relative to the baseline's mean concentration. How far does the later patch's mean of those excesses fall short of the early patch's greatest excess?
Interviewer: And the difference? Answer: 0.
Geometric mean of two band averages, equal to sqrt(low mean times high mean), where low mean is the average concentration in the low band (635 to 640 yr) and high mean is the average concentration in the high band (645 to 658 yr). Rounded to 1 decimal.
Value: 22.8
